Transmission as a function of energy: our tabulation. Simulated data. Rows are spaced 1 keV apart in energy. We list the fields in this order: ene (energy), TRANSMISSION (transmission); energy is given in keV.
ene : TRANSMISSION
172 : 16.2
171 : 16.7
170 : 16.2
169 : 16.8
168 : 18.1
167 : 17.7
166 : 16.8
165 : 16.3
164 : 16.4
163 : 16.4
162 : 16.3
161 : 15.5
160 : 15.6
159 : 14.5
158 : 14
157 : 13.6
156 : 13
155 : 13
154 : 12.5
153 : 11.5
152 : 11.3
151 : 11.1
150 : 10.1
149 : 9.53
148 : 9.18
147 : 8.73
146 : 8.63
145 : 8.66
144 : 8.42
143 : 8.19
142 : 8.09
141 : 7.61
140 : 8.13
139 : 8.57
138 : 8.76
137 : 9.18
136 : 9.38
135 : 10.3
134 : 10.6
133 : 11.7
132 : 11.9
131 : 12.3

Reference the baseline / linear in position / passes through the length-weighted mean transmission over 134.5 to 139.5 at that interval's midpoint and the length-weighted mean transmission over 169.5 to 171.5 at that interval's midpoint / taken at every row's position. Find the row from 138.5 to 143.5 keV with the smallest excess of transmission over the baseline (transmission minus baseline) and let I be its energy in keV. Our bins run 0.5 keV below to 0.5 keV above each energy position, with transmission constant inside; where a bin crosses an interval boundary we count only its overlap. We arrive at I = 141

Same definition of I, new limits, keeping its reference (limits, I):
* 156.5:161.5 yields 157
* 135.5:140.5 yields 140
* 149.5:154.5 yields 150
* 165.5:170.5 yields 170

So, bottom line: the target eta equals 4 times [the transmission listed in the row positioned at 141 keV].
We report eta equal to 30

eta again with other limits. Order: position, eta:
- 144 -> 34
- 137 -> 37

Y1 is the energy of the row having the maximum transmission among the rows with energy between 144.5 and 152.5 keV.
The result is 152 keV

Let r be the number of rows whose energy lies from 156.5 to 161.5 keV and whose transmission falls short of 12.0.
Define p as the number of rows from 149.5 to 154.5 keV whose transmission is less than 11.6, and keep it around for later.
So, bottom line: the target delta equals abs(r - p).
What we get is 4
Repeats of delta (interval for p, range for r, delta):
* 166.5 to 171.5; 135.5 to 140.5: 5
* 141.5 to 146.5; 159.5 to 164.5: 5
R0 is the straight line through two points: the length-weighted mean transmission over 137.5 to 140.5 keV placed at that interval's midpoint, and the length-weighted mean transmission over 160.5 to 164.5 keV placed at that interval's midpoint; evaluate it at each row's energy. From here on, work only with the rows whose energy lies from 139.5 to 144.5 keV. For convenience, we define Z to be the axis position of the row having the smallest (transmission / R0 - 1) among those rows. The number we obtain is 144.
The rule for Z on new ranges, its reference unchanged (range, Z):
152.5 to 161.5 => 153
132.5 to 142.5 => 141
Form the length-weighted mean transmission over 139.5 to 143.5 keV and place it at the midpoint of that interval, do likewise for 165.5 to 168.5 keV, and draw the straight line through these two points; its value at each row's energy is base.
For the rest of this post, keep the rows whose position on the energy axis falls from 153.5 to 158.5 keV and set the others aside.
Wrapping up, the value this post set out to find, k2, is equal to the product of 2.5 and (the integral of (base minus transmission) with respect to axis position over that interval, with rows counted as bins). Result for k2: 3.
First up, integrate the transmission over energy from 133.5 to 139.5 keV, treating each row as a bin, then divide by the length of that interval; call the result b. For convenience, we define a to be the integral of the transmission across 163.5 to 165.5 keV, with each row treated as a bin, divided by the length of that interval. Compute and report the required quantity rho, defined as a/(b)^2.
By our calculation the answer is 0.18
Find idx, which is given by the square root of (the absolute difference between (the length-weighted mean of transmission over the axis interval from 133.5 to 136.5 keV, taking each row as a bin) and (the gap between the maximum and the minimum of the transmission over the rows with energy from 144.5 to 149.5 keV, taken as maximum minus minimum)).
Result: 3.0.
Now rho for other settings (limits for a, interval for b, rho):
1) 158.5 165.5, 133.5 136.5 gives 0.16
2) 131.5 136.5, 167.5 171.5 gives 0.04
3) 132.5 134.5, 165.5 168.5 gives 0.04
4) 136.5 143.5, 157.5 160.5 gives 0.04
